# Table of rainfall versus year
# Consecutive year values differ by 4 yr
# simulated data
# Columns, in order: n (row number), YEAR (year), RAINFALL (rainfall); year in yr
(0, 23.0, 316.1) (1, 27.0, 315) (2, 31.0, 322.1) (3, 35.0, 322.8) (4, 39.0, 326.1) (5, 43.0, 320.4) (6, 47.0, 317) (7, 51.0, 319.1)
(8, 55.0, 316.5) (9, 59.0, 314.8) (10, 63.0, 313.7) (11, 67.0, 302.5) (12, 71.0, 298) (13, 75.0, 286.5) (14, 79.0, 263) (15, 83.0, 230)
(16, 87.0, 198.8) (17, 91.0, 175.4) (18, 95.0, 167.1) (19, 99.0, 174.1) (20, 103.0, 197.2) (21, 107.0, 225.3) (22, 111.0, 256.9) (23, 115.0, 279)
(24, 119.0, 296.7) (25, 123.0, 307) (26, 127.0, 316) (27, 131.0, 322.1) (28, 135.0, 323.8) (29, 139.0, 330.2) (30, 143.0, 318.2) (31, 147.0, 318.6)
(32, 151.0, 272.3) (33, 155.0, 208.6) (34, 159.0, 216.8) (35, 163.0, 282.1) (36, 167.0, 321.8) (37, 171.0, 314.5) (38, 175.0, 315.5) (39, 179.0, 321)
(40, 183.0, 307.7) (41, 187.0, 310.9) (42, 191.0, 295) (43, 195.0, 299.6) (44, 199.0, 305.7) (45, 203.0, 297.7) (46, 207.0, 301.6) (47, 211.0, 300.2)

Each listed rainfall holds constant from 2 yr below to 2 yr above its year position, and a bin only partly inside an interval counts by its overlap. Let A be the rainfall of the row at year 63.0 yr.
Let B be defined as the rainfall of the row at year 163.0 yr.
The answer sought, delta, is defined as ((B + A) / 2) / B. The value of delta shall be 1.06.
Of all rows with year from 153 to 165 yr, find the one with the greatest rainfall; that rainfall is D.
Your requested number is 282.1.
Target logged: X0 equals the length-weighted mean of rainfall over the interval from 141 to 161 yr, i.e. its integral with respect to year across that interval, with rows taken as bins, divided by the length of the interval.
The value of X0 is 267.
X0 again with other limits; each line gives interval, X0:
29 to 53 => 321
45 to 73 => 312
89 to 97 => 171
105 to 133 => 286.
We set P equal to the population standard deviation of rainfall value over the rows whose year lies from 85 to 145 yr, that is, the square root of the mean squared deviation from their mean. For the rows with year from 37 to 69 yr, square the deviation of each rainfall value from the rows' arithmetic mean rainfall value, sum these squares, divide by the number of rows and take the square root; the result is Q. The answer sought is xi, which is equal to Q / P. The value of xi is 0.1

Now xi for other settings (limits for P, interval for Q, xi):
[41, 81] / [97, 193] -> 2.6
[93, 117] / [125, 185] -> 0.9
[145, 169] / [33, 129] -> 1.2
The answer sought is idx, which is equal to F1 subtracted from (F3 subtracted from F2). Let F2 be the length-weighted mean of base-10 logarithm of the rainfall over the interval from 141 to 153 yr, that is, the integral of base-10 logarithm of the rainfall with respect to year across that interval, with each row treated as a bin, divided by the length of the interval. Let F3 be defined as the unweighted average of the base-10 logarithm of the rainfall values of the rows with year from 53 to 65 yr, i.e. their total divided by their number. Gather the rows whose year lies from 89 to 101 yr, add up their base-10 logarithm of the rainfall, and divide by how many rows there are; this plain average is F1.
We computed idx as -2.25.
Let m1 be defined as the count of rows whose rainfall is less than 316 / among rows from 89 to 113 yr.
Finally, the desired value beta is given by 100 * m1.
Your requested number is 600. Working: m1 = 6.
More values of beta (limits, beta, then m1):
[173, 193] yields 400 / 4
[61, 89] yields 700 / 7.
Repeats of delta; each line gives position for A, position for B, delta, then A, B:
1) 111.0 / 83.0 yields 1.06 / 256.9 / 230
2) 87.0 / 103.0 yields 1.00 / 198.8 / 197.2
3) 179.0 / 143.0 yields 1.00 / 321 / 318.2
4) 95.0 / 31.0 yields 0.76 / 167.1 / 322.1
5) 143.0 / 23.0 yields 1.00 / 318.2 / 316.1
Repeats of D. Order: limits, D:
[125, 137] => 323.8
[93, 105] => 197.2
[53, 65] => 316.5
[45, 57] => 319.1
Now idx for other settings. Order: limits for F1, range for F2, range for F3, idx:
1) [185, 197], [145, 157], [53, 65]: -2.56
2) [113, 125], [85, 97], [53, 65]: -2.71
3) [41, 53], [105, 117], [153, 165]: -2.47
